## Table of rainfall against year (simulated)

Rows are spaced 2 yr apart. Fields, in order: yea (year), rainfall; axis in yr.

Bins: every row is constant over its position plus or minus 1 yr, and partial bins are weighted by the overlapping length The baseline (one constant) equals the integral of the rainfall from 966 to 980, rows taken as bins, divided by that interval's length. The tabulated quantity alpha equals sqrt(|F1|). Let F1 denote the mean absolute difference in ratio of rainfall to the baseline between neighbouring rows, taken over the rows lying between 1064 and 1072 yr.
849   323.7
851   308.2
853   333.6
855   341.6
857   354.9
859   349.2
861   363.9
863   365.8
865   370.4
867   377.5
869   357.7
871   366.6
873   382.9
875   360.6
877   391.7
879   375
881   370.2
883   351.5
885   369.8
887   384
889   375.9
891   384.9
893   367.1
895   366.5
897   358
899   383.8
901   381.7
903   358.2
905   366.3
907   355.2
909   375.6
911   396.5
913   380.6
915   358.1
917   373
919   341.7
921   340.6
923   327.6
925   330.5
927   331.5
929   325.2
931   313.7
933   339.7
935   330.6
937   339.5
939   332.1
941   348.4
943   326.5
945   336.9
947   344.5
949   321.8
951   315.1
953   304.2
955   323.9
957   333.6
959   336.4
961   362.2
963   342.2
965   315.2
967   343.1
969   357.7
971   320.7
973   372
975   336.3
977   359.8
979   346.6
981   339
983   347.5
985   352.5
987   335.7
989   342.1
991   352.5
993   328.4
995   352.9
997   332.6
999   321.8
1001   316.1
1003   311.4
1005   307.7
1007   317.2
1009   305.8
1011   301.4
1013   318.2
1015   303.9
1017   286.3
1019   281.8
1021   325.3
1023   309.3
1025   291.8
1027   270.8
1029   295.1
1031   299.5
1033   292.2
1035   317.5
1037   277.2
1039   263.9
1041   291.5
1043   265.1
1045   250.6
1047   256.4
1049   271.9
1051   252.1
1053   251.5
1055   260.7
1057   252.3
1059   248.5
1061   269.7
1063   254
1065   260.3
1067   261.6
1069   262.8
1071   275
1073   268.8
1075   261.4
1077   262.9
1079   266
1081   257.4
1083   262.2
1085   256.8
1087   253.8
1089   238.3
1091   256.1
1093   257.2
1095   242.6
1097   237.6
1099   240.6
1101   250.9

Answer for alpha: 0.12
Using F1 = 0.014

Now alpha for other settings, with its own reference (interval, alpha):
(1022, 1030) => 0.25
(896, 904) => 0.22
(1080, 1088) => 0.11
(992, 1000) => 0.23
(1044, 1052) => 0.20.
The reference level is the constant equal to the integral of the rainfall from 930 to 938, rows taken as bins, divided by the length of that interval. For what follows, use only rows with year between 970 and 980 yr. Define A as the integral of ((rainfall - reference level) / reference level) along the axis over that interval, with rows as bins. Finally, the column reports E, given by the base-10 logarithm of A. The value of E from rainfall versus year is -0.31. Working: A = 0.5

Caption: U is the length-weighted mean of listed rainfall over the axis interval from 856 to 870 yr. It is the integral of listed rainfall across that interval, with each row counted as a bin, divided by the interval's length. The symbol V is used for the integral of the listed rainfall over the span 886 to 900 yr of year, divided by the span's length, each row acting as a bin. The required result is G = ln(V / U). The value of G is 0.03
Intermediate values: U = 363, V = 374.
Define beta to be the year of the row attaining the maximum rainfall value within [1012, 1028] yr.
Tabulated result 1021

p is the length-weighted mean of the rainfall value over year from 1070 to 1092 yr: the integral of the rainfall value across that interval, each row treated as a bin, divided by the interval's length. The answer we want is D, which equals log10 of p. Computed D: 2.41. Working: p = 260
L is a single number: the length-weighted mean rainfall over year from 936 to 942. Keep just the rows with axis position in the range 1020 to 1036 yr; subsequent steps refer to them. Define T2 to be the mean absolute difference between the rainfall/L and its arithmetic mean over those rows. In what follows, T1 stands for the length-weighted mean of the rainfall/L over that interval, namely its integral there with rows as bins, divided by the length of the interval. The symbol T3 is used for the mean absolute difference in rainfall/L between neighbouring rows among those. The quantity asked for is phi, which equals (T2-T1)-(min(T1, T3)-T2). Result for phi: -0.86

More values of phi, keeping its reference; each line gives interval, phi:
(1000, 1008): -0.92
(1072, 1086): -0.77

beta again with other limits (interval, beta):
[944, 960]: 947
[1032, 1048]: 1035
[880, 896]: 891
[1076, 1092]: 1079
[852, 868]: 867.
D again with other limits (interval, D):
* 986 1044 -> 2.49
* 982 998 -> 2.54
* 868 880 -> 2.57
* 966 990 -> 2.54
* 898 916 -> 2.57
